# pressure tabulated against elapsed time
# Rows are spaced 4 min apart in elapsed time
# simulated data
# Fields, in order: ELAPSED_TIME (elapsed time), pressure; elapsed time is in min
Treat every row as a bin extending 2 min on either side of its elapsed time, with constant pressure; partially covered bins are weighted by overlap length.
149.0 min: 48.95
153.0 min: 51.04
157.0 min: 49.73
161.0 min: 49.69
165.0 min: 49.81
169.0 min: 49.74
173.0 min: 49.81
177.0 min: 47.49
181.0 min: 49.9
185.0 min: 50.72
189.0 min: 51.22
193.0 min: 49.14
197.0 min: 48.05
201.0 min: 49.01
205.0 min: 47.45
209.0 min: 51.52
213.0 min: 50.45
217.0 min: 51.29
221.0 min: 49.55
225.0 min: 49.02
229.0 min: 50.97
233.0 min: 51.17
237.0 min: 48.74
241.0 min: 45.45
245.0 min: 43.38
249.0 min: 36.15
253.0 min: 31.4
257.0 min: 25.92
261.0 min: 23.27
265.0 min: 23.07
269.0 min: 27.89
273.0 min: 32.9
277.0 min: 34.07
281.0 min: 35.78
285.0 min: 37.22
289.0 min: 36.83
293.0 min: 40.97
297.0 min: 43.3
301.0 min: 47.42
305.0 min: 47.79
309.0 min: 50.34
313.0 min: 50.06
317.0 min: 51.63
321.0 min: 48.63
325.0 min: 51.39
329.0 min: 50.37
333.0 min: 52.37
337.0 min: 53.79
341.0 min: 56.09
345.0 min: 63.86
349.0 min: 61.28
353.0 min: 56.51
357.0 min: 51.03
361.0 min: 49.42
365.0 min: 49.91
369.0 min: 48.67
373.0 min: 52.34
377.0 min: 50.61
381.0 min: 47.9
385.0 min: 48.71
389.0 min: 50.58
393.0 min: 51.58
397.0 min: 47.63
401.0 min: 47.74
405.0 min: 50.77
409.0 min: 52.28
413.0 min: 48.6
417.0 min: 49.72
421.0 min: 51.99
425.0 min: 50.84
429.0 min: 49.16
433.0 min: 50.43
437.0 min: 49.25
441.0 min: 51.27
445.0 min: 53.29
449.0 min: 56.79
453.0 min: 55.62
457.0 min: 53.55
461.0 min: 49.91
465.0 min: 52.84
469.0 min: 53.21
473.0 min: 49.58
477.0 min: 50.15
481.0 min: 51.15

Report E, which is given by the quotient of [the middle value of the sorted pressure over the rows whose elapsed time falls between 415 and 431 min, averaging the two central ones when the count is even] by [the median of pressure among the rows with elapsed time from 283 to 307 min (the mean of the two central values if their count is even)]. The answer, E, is 1.19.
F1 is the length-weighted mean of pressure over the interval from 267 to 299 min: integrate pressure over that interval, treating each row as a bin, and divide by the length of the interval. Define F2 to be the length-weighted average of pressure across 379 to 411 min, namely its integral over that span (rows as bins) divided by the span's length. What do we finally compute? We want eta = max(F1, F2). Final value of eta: 49.6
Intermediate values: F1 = 36.1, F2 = 49.6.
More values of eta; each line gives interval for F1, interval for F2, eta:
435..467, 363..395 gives 52.8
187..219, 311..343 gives 51.8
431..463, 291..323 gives 52.5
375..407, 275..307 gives 49.4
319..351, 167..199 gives 54.7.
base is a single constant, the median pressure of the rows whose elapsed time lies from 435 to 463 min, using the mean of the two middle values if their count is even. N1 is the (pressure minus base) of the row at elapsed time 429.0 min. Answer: -4.1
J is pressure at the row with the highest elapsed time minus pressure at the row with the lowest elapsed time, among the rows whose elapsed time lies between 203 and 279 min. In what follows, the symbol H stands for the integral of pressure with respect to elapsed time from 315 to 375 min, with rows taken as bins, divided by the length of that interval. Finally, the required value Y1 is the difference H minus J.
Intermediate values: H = 53.2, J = -13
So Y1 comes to 67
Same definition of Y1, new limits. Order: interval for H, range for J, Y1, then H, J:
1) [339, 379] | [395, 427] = 51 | 54.0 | 3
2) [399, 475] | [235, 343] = 44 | 51.4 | 7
